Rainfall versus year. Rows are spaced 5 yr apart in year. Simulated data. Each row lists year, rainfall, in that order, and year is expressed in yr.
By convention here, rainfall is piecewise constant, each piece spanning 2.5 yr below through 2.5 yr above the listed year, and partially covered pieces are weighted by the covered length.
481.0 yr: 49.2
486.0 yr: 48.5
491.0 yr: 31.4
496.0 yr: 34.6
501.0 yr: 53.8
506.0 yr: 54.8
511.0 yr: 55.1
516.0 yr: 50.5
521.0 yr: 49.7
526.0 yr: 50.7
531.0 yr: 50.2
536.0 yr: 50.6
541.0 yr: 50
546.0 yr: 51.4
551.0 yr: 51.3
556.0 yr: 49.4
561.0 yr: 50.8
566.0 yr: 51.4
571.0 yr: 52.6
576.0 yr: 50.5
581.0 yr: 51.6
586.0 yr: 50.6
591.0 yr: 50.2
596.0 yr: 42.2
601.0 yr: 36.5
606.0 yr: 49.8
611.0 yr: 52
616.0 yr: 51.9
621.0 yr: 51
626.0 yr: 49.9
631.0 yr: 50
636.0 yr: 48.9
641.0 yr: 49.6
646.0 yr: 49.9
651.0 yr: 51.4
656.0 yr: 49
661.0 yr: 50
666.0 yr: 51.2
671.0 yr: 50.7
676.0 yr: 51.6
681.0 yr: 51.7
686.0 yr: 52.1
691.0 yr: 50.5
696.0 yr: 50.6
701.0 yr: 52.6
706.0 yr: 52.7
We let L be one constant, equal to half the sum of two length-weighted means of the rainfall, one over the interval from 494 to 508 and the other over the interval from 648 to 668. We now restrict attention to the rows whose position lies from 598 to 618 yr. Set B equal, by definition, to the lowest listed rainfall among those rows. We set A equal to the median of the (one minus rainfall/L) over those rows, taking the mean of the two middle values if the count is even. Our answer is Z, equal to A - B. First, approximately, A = -0.034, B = 36.5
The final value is -36.5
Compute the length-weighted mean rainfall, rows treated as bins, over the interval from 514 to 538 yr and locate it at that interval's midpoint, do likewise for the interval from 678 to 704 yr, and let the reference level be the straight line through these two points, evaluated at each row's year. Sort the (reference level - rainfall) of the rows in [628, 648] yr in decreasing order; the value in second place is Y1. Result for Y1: 1.6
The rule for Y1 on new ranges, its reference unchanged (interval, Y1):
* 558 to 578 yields -0.2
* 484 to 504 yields 15.5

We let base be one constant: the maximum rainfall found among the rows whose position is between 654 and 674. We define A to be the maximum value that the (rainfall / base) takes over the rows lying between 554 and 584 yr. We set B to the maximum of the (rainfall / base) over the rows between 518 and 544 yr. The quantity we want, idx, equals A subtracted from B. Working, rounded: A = 1.03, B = 0.99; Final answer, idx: -0.04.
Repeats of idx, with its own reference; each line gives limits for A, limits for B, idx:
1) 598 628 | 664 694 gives 0.00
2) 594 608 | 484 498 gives -0.03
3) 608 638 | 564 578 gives 0.01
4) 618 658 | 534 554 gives 0.00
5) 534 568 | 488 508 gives 0.07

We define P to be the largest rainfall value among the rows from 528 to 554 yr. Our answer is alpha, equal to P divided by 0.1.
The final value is 514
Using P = 51.4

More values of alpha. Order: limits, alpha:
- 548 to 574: 526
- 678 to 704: 526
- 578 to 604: 516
